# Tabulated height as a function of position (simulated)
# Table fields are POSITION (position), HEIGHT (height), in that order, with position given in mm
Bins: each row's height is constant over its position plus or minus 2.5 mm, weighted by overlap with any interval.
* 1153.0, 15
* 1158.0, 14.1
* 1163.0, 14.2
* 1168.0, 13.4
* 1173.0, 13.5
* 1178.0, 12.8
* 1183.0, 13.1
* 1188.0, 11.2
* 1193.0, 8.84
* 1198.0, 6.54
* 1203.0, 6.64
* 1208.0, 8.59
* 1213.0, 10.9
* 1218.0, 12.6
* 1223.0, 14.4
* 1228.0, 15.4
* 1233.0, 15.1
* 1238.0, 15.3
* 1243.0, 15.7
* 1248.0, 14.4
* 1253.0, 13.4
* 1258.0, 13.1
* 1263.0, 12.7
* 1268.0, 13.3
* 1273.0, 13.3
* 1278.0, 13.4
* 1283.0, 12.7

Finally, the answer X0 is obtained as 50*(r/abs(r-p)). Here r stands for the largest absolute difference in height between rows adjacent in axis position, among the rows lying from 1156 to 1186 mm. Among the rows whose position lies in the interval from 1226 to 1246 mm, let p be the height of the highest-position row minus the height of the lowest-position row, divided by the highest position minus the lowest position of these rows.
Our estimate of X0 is 51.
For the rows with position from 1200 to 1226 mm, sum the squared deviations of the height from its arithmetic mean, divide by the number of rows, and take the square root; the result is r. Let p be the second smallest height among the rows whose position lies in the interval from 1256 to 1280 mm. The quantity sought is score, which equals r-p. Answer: -10.3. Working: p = 13.1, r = 2.77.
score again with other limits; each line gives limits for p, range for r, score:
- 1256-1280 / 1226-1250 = -12.7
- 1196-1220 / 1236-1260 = -5.6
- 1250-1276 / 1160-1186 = -12.6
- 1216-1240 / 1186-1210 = -12.7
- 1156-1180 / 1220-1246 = -13.0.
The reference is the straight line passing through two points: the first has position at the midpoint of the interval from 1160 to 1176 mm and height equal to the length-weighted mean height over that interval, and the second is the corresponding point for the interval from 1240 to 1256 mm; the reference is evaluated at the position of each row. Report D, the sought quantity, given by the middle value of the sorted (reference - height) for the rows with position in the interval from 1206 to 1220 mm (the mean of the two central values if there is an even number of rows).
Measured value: 3.2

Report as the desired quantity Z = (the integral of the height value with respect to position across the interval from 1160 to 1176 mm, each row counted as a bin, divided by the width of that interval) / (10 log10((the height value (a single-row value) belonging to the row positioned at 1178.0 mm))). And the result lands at 1.236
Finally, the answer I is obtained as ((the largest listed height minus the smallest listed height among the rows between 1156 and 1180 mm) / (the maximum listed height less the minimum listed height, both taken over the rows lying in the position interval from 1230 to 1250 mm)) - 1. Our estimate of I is 0.1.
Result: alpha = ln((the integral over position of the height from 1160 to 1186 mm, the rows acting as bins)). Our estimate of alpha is 5.85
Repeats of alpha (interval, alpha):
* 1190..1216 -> 5.39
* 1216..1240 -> 5.86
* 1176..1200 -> 5.53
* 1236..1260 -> 5.84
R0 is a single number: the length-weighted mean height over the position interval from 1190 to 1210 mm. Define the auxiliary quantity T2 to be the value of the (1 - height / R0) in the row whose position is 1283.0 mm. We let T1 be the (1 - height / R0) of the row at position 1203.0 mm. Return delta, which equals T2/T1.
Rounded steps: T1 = 0.1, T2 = -0.6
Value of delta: -4.6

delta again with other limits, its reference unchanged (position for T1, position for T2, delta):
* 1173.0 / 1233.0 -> 1.3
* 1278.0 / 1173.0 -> 1.0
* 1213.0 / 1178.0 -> 1.6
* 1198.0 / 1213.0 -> -2.7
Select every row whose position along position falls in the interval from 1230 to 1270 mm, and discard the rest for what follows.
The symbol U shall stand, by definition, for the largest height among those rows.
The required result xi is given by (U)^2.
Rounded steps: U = 15.7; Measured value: 246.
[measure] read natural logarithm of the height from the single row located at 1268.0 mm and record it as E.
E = 2.59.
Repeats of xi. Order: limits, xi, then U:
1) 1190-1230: 237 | 15.4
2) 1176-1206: 172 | 13.1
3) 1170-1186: 182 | 13.5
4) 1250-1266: 180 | 13.4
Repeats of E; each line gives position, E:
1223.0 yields 2.67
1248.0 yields 2.67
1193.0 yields 2.18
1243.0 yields 2.75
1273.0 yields 2.59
